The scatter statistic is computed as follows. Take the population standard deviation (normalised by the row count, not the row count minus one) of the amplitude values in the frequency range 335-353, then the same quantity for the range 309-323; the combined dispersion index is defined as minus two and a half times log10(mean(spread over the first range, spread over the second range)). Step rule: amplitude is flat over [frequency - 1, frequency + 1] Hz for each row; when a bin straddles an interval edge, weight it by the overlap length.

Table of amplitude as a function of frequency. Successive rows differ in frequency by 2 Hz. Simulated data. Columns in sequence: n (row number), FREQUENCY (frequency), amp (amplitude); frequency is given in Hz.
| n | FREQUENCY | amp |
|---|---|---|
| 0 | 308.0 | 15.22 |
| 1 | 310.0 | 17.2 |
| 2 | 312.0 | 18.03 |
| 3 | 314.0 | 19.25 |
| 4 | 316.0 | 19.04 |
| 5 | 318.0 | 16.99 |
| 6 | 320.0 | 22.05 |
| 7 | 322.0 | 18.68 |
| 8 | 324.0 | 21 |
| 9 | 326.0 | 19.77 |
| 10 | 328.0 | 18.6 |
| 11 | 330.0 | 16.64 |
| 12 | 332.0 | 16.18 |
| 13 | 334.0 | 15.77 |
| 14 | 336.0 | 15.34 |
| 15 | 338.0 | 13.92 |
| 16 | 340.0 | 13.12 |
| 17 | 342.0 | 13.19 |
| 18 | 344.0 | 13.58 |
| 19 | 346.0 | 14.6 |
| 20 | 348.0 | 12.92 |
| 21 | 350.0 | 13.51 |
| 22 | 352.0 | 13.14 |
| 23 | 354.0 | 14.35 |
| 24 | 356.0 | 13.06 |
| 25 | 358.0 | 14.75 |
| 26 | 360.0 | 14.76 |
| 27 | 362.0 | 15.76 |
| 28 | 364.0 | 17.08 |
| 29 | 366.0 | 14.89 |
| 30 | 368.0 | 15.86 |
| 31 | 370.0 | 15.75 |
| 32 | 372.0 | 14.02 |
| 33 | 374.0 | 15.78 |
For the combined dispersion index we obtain -0.16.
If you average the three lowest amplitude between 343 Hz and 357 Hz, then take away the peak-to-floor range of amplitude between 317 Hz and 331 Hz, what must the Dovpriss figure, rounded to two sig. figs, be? 7.6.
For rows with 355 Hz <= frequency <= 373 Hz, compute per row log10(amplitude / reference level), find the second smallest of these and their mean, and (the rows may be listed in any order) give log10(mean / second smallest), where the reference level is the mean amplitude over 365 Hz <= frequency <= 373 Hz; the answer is -1.2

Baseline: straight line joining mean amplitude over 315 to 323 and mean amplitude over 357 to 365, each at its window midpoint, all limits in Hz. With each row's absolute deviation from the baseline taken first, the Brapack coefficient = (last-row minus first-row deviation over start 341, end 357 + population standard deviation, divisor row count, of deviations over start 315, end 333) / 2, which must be -0.1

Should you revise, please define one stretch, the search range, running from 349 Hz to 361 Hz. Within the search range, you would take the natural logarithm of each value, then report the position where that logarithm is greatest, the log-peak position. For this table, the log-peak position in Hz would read 360.0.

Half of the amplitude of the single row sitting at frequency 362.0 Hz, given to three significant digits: 7.88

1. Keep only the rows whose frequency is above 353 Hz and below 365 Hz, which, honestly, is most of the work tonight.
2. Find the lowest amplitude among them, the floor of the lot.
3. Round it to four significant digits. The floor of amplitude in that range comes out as 13.06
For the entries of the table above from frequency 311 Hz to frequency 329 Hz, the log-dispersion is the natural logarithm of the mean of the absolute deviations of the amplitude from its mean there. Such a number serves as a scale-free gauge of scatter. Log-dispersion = 0.11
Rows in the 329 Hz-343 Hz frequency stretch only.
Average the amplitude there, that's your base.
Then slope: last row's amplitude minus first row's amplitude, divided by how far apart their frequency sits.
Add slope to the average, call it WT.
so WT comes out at 14.6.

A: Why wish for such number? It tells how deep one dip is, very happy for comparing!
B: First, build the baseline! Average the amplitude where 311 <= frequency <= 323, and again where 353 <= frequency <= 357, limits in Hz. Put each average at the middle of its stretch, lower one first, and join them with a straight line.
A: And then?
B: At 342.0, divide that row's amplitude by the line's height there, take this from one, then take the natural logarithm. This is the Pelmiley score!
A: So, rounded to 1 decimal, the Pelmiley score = -1.9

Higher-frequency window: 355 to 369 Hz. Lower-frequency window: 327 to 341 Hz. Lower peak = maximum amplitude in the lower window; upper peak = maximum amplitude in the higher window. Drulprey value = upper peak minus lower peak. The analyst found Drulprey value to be -1.5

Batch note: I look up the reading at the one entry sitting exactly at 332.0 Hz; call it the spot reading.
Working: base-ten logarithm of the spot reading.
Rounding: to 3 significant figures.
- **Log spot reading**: 1.21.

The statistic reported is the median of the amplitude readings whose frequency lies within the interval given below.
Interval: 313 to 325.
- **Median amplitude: 19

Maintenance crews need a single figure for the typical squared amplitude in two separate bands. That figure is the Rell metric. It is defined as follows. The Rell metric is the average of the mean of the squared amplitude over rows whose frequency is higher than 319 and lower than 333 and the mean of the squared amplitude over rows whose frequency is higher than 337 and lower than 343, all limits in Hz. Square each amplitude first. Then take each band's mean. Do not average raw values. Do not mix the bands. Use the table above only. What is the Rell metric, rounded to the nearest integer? 272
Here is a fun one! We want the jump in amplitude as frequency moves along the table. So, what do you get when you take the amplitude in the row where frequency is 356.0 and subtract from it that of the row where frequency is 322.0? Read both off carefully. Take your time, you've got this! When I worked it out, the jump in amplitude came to -5.6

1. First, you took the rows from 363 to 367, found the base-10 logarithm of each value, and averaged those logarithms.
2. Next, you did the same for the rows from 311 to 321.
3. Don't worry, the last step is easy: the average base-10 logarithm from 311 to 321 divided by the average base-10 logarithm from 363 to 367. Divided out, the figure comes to 1.06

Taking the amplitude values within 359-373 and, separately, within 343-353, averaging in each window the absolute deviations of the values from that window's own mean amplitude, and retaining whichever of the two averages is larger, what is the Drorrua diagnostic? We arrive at 0.76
